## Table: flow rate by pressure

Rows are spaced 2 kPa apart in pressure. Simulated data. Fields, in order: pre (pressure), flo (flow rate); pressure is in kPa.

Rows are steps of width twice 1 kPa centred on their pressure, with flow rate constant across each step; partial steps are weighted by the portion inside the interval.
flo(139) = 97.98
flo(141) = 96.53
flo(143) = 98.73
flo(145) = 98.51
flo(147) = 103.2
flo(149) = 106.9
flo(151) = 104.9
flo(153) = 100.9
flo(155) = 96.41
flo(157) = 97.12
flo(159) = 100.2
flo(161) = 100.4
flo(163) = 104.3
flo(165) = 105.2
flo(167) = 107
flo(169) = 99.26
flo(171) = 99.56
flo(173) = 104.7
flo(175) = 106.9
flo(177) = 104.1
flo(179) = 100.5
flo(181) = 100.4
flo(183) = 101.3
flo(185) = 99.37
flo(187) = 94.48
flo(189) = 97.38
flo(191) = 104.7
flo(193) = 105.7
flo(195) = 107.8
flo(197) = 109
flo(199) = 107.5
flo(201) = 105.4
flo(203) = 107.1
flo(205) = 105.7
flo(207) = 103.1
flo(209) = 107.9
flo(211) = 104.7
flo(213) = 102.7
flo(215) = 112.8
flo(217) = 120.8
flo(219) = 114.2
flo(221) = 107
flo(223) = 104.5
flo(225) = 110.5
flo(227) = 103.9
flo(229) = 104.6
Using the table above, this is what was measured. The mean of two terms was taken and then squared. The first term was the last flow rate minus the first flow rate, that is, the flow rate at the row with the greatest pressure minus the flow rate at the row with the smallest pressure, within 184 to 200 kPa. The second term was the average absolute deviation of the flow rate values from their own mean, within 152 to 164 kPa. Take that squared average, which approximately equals 26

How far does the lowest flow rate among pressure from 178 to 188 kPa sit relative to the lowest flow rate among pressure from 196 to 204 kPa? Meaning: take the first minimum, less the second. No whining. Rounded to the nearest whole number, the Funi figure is -11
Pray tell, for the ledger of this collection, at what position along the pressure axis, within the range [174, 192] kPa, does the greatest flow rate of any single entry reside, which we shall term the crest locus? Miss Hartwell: 175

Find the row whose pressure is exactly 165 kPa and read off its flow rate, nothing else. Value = 105.2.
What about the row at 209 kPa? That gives 107.9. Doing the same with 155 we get 96.41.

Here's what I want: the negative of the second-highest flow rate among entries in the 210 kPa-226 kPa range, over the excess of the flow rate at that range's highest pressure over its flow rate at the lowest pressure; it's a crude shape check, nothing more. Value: -20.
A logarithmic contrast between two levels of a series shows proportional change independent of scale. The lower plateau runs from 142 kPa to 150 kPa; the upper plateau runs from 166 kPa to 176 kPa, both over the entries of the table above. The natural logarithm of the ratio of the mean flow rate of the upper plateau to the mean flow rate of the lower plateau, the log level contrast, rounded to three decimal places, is 0.016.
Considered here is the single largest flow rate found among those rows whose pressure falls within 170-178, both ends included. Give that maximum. 106.9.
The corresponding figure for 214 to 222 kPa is 120.8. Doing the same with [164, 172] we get 107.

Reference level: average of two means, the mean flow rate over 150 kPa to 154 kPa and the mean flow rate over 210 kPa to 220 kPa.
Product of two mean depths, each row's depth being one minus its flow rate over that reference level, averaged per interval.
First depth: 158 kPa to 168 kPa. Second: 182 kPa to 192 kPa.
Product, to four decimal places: 0.0023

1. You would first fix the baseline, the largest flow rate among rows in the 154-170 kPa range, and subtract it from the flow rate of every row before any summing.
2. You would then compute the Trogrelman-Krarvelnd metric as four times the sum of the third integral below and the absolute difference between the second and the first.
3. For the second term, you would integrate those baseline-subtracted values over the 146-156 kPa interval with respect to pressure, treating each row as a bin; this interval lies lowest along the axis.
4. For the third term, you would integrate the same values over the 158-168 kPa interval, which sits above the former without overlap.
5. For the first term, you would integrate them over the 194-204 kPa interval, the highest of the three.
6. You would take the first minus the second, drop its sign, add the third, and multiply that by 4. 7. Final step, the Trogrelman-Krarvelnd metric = 53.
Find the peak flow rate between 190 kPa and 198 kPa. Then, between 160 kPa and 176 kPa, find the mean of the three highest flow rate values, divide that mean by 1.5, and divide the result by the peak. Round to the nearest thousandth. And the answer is 0.651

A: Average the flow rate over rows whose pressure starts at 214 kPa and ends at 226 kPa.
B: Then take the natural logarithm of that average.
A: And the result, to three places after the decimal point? 4.715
